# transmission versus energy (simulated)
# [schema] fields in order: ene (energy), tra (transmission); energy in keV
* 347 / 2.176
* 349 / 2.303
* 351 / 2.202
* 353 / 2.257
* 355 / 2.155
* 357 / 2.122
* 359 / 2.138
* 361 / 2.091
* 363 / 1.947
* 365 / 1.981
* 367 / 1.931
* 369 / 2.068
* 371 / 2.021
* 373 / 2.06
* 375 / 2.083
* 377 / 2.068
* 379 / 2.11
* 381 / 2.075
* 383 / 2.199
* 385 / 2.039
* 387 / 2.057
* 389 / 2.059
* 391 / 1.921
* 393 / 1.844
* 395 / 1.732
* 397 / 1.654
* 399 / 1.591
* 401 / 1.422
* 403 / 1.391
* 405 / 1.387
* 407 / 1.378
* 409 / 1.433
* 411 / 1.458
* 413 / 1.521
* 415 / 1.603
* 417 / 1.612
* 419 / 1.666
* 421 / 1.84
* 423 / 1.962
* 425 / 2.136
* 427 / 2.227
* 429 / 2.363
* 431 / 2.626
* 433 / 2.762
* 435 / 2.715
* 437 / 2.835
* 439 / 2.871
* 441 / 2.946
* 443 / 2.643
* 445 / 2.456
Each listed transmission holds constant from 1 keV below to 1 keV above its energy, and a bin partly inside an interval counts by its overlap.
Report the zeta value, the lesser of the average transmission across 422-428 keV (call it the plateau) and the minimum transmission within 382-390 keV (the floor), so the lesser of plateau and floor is 2.04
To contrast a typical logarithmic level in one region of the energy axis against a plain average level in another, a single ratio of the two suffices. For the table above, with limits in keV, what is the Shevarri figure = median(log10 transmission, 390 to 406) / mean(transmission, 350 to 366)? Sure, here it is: 0.099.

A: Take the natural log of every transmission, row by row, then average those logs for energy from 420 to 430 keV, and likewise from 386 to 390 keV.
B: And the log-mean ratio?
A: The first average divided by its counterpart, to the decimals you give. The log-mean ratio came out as 1.03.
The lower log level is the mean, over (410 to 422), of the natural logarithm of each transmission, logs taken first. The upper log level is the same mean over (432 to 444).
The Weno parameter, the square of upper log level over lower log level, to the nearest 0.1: 4.6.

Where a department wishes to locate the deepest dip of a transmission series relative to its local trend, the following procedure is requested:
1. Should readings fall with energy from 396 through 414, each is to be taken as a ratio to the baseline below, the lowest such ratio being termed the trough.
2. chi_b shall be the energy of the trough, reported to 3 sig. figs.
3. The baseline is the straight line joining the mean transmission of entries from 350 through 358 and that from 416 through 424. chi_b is 403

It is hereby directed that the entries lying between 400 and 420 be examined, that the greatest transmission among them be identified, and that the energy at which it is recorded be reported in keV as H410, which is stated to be 419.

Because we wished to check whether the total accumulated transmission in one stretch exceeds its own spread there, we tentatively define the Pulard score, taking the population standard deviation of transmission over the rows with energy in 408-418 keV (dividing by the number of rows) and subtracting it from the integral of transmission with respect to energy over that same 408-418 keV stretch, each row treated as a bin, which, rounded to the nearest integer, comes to 15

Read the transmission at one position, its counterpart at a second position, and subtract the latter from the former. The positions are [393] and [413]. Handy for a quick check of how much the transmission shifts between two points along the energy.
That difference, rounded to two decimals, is 0.32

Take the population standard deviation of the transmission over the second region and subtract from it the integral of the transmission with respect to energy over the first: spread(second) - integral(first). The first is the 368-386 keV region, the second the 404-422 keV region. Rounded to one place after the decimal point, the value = -37.3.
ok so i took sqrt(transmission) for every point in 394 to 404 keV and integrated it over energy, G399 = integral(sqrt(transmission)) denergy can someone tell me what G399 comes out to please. 12.5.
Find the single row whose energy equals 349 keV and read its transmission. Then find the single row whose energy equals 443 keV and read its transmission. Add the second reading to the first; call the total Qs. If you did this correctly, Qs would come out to 4.9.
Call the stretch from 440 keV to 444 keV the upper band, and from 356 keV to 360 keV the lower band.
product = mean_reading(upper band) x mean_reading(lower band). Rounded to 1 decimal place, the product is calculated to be 6.0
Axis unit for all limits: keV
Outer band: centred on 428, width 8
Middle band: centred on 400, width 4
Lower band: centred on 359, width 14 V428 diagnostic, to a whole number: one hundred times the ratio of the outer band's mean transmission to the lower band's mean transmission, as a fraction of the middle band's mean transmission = 74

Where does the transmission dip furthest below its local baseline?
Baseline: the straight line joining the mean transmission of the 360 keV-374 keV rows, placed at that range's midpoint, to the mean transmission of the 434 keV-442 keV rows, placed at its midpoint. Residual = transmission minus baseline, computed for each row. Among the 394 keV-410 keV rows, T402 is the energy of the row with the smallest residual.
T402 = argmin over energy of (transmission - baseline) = 407 keV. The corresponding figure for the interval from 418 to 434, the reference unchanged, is 419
